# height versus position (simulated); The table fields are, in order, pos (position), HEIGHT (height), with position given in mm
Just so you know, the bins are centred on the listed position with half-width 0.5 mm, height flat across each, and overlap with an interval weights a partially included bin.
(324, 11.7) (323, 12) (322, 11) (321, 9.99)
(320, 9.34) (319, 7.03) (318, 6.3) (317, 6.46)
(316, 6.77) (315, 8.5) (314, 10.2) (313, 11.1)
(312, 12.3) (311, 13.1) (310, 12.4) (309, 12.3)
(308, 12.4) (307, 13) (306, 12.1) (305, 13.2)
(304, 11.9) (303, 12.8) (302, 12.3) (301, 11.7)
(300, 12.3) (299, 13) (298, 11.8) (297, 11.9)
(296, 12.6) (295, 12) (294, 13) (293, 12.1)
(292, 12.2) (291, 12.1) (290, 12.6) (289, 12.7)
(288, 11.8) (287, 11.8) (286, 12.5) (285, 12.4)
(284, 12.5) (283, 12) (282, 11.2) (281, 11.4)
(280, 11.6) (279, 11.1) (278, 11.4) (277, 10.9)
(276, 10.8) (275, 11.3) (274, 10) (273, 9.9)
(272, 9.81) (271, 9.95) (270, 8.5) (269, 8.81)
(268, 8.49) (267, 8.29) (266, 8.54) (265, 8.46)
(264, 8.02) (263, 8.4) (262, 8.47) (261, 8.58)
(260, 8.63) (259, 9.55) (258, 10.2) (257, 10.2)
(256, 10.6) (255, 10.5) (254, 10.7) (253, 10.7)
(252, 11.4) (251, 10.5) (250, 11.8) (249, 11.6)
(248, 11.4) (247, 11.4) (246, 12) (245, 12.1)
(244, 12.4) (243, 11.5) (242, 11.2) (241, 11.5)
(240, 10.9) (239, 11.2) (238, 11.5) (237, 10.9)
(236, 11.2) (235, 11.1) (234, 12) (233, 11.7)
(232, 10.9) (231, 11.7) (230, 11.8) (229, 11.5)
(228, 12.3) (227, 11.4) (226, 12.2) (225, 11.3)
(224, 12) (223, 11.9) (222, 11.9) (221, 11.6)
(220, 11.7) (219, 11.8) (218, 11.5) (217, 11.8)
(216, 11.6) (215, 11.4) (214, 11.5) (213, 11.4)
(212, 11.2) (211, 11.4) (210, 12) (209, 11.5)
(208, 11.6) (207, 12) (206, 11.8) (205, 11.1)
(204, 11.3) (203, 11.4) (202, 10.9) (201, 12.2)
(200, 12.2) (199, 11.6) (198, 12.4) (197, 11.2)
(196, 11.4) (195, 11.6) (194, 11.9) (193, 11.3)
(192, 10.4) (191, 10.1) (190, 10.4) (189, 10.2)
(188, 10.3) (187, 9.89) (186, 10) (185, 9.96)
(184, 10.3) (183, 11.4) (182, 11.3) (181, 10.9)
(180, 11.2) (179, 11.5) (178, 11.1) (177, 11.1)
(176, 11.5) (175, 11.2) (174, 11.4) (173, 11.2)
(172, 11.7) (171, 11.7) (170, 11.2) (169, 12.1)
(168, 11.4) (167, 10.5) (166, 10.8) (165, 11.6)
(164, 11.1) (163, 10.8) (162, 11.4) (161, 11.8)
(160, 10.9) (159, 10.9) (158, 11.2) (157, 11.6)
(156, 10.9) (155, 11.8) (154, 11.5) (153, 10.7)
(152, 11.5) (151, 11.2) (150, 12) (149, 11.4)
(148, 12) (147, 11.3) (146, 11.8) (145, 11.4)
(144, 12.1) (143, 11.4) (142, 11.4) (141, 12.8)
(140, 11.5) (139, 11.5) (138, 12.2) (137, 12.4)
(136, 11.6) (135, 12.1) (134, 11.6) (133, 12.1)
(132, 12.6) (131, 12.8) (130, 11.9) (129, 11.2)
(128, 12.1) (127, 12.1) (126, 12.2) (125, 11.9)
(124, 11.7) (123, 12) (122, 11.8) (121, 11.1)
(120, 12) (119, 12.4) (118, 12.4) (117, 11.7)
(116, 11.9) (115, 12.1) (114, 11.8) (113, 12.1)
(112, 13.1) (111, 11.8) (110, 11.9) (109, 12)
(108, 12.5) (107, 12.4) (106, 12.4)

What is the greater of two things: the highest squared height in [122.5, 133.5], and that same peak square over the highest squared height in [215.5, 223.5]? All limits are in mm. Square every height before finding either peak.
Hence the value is 164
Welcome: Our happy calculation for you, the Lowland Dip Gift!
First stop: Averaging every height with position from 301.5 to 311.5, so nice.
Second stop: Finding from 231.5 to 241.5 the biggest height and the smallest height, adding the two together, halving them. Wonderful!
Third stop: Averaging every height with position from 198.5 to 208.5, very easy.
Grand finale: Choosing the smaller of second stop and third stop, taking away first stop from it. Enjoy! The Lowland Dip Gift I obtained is -1.1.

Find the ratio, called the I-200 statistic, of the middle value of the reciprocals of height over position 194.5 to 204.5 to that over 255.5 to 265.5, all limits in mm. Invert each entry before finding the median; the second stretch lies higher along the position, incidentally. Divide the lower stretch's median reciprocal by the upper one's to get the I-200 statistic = 0.75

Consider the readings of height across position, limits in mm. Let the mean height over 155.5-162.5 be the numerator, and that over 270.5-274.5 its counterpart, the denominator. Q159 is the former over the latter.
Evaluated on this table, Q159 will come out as 1.13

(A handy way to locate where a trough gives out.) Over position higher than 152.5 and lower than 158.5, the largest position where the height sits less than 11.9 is 158 mm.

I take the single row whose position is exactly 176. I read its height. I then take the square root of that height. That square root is 3.39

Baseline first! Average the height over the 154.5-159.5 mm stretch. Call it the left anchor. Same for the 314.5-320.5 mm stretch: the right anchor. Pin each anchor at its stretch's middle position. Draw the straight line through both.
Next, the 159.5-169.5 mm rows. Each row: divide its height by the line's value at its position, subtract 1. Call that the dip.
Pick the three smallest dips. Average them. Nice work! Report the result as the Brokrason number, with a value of -0.04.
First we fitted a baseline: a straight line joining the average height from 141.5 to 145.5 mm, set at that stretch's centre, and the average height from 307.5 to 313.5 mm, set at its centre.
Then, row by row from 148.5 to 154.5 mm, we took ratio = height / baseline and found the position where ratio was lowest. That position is 153 mm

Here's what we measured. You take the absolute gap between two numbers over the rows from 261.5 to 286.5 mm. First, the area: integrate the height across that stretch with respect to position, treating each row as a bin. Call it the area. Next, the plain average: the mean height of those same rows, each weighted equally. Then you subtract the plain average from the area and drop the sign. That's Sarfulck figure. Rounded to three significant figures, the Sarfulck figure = 245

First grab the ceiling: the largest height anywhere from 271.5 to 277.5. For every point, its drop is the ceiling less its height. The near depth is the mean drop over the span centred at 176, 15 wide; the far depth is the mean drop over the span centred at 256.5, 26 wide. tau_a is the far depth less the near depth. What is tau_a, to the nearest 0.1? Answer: 1.3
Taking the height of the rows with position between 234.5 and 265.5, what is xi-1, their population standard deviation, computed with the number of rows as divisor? 1.22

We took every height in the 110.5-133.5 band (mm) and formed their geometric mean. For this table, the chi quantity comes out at 12.0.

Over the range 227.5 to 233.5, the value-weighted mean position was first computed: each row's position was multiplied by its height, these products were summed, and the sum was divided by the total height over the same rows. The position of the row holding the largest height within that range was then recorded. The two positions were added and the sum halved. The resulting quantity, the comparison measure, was 229.2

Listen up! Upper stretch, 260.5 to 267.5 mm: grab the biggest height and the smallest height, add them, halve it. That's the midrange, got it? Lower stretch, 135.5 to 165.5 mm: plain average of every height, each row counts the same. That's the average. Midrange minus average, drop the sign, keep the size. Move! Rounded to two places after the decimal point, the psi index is 3.22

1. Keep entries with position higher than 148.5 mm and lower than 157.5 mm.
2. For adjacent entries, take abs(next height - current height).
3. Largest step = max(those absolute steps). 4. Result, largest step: 0.90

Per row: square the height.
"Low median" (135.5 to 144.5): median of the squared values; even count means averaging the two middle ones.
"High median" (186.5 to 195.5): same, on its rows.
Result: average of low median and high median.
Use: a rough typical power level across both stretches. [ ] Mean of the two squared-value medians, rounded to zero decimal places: 121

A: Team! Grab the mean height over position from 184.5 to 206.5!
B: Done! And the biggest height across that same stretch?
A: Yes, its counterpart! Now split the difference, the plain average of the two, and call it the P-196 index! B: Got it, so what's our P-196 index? 11.74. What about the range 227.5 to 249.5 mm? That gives 11.97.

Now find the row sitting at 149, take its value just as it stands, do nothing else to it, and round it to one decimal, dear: 11.4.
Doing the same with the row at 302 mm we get 12.3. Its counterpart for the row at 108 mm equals 12.5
